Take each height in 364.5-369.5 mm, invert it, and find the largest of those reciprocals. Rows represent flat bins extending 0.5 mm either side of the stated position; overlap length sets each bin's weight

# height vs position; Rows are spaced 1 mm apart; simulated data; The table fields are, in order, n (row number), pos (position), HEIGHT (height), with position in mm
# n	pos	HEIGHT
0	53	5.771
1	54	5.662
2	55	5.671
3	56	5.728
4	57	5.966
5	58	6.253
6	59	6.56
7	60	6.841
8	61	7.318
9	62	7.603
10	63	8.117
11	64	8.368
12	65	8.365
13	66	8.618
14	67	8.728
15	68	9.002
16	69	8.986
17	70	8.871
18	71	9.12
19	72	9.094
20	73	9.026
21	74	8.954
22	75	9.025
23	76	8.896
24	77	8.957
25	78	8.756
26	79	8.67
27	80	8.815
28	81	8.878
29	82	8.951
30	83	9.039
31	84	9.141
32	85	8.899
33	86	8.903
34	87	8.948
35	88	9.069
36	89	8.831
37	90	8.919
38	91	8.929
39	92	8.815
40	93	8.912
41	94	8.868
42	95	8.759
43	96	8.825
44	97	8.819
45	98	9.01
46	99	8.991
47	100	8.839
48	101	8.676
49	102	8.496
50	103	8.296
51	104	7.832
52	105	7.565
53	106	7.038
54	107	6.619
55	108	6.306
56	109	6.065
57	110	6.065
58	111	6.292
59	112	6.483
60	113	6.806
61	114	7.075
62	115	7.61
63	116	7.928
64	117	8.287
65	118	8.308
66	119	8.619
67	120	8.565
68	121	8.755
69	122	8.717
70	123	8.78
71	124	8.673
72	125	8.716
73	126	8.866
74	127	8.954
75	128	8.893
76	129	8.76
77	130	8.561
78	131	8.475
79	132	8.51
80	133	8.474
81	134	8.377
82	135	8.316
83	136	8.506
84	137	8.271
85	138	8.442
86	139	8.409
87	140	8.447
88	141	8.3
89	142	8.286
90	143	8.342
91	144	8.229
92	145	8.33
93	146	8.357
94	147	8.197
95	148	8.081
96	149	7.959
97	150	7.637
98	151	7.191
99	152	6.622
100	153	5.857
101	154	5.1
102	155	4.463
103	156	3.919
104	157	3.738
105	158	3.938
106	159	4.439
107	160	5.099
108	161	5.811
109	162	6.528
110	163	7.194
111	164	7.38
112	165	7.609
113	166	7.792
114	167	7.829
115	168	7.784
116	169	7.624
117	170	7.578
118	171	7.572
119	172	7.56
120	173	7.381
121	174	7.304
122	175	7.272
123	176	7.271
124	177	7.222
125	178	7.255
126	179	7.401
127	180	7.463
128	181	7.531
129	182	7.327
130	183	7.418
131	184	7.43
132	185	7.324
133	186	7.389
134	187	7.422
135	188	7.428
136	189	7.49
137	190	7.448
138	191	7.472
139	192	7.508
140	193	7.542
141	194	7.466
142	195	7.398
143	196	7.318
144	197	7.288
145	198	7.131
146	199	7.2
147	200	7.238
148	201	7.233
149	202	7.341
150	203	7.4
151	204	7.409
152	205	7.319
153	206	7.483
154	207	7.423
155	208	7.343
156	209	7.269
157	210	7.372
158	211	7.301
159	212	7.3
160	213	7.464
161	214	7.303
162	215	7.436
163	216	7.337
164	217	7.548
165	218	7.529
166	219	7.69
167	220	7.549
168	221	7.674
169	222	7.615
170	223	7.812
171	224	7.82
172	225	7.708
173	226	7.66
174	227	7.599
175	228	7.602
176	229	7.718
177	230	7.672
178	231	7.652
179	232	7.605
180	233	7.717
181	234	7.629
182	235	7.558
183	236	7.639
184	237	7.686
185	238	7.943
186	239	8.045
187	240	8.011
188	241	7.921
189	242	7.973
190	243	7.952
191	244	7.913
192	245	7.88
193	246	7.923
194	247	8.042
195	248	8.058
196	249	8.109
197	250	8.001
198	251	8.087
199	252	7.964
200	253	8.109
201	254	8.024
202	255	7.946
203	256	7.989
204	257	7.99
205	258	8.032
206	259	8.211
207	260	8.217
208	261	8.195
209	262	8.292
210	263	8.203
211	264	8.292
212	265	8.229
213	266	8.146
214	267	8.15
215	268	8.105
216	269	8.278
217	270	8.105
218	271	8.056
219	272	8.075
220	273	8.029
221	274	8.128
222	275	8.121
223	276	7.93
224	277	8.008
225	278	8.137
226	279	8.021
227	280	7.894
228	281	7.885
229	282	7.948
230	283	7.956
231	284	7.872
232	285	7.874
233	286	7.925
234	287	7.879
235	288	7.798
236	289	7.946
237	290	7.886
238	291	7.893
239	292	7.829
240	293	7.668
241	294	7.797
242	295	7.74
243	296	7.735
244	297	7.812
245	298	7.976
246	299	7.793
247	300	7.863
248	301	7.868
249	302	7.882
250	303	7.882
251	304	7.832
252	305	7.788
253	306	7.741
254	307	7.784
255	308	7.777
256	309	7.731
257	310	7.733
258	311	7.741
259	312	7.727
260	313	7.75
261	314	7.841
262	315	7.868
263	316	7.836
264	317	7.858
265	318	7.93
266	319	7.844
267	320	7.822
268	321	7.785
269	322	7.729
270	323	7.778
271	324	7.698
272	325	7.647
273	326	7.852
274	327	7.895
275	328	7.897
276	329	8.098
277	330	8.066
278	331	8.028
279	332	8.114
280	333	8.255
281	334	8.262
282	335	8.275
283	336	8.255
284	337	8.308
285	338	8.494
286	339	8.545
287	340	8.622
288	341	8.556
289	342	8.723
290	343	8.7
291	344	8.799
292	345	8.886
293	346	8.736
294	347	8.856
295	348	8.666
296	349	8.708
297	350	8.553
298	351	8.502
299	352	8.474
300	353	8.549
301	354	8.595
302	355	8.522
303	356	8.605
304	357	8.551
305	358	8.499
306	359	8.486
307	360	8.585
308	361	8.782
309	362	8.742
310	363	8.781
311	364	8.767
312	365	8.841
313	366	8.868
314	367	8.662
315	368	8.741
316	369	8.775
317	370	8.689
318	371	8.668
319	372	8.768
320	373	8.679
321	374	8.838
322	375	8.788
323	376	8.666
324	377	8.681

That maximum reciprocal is 0.115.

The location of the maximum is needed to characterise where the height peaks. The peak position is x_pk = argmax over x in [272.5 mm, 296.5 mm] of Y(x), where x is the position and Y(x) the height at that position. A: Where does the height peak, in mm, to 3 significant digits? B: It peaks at 278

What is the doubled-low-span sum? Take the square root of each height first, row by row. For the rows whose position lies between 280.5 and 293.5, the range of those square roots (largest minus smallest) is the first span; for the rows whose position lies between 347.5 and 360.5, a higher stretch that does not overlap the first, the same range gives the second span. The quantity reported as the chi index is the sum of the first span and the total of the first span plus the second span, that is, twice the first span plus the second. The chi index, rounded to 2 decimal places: 0.14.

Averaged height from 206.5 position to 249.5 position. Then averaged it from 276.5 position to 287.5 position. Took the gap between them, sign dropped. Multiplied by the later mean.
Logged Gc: 2.2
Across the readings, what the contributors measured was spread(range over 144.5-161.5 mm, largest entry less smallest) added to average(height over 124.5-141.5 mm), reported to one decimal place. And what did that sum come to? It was 13.2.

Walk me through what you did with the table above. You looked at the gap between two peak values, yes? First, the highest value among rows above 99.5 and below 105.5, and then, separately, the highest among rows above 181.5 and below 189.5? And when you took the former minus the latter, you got 1.3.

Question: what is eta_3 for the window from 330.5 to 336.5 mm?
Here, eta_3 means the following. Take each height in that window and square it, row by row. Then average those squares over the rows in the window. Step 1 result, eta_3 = 67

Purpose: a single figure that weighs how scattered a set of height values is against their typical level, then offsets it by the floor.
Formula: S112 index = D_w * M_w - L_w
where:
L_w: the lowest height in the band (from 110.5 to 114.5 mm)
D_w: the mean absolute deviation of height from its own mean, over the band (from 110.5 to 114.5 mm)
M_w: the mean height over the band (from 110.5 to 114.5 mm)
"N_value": -4.4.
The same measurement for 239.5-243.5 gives -7.7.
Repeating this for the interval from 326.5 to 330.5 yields -7.2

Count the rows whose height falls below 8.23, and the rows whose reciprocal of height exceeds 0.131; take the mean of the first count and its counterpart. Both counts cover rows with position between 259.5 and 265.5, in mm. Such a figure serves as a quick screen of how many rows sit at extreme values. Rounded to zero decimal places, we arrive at 2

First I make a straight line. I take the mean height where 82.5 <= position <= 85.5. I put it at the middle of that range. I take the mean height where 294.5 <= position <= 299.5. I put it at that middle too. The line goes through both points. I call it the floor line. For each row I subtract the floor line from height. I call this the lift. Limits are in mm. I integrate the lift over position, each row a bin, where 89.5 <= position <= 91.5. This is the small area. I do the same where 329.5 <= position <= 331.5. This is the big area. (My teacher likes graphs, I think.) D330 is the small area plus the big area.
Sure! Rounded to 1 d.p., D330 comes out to 0.7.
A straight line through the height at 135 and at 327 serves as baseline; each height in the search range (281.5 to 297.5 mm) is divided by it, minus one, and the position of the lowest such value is 293 mm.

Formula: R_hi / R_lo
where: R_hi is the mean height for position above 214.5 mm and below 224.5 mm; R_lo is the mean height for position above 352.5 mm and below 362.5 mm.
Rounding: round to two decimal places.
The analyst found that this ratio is 0.88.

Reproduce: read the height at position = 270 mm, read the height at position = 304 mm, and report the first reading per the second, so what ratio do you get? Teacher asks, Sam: 1.03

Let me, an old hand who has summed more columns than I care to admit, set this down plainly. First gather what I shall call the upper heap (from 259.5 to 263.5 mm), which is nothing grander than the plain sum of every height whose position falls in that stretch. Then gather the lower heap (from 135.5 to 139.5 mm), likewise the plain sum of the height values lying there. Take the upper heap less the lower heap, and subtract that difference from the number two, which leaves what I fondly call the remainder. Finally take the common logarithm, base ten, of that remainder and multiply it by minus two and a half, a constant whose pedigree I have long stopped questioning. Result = -1.1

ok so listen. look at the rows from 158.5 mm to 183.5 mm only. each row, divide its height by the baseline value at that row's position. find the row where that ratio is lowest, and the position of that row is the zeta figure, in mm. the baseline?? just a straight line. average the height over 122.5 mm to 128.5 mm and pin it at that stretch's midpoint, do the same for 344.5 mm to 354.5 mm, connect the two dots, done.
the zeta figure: 159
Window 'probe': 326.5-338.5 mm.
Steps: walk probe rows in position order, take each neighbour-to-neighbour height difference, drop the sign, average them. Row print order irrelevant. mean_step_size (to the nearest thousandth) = 0.071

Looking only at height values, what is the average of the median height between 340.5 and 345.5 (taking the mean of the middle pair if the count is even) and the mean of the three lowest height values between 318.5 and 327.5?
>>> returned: 8.21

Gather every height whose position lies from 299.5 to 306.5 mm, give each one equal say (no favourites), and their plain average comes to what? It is 7.8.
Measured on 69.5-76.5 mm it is 9.0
